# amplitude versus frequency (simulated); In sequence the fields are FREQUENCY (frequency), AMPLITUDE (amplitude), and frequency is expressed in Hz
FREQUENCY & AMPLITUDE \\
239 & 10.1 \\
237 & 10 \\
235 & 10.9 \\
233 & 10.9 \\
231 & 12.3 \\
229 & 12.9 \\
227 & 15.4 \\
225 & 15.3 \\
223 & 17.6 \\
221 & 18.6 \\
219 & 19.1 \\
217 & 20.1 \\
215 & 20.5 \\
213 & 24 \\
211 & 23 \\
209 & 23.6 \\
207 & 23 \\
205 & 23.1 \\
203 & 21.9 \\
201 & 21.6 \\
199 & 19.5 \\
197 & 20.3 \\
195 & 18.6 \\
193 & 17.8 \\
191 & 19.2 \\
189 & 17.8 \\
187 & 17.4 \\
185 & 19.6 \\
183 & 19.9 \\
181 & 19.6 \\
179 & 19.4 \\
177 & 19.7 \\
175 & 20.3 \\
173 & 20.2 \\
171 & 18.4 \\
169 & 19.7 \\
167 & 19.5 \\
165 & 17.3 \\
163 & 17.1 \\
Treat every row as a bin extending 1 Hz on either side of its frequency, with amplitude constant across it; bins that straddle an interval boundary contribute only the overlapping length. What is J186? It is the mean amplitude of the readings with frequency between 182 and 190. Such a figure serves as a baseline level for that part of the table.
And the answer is 18.7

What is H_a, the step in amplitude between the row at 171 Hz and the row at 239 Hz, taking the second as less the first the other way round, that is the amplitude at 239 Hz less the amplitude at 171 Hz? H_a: -8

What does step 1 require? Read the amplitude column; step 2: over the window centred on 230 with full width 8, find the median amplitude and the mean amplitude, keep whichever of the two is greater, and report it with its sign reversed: -12.9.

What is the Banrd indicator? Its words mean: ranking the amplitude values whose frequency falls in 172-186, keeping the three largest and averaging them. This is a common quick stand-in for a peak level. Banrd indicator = 20.1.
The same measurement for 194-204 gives 21.3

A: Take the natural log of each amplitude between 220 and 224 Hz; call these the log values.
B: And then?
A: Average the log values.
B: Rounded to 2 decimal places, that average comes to 2.90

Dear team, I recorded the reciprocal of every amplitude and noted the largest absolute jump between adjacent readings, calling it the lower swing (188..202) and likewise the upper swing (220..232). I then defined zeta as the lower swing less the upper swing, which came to -0.0076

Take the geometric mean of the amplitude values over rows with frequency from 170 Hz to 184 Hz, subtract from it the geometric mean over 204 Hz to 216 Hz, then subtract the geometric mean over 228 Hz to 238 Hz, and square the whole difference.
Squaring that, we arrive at 212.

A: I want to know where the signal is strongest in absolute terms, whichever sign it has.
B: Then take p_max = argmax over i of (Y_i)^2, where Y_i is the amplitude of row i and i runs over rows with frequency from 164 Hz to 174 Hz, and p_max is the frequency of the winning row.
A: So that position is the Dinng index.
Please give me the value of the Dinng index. 173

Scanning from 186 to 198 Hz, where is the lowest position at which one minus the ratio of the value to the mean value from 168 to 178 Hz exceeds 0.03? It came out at 187 Hz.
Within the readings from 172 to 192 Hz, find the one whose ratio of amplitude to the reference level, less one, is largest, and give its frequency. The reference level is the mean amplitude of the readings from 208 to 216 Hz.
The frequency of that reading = 175 Hz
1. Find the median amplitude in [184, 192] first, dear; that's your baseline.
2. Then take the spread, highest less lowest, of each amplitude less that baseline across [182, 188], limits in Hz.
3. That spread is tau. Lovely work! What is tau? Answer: 2.5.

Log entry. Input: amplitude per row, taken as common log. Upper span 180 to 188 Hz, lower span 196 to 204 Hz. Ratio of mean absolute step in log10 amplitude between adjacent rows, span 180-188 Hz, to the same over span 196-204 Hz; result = 1.0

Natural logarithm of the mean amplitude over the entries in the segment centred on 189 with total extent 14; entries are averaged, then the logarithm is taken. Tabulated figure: 2.92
